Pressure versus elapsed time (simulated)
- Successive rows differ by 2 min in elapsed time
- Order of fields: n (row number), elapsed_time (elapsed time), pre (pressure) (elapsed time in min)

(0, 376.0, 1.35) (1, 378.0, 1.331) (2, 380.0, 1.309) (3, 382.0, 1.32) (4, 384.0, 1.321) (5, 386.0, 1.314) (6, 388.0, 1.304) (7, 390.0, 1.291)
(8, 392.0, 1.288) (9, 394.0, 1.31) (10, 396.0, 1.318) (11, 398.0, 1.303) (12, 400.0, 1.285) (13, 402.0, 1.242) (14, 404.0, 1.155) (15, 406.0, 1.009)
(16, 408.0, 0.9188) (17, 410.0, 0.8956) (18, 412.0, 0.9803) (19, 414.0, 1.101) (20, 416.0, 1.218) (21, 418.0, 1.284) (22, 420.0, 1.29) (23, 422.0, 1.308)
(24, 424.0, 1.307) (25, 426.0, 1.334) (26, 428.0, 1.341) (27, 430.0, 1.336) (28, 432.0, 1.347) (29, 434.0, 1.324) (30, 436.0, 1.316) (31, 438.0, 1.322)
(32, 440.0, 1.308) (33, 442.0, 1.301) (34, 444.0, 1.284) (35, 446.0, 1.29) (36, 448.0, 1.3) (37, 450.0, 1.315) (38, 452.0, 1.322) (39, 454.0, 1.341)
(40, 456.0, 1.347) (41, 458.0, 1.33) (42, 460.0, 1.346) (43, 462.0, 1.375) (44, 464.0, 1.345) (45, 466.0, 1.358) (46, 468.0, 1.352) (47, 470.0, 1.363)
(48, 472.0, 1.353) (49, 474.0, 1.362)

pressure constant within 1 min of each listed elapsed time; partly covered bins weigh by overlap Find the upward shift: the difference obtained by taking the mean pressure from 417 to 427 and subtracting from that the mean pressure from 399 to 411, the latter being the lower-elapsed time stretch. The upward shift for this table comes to 0.22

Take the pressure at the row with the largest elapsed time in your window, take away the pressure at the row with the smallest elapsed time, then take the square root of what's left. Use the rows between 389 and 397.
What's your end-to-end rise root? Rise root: 0.16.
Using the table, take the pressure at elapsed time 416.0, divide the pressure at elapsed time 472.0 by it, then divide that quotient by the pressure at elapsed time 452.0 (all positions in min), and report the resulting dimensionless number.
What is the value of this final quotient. 0.84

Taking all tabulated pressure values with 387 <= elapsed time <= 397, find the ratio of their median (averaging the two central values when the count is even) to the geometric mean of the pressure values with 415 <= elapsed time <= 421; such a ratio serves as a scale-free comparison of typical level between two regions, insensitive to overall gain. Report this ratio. 1.03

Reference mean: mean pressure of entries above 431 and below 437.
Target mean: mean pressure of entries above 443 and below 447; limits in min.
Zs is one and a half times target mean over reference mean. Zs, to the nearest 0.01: 1.45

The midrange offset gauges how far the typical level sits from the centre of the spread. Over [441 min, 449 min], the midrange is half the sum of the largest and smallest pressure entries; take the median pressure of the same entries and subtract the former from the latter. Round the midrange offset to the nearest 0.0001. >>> 0.0025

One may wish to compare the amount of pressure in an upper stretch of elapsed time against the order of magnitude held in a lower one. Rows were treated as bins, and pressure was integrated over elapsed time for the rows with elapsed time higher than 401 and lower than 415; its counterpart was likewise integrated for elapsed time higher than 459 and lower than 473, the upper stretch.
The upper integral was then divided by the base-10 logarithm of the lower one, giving 16.3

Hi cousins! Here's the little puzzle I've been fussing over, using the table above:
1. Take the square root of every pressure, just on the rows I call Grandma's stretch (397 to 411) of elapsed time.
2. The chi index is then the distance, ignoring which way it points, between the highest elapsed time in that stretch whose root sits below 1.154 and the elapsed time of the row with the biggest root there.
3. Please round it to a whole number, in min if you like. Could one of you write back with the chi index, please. 12 min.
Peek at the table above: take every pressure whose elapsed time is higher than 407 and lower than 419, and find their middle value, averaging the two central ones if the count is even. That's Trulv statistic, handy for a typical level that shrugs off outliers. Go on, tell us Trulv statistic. 1.04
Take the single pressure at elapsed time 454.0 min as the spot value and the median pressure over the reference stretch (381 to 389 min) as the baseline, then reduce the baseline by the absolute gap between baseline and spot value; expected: 1.29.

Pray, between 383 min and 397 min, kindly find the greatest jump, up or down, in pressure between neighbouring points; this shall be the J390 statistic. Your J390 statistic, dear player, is 0.022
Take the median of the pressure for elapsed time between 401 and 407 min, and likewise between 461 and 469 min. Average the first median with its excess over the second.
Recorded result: 0.5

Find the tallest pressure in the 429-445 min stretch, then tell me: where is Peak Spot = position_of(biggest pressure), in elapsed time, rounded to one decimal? 432.0 min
